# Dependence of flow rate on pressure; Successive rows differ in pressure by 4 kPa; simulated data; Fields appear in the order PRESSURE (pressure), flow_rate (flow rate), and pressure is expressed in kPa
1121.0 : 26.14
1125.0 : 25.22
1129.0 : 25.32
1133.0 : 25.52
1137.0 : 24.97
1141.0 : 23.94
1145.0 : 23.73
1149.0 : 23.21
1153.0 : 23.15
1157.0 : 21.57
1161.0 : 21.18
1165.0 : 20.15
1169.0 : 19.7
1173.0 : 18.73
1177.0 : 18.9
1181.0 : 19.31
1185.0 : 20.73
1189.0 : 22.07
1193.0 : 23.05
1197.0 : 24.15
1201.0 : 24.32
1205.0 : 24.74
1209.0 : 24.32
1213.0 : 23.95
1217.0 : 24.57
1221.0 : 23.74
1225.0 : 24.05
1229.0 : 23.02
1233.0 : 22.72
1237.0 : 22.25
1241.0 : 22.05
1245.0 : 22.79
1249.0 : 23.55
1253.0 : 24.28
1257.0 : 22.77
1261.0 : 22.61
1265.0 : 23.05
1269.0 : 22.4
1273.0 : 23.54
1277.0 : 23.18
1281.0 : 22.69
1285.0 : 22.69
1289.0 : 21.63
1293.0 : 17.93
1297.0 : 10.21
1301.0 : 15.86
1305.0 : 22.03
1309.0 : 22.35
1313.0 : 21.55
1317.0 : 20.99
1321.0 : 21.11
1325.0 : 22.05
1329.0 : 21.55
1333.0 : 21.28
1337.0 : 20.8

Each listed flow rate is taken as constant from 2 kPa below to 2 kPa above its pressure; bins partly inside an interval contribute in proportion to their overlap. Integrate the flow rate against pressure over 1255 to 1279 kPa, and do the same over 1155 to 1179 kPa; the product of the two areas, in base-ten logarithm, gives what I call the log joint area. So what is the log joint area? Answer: 5.42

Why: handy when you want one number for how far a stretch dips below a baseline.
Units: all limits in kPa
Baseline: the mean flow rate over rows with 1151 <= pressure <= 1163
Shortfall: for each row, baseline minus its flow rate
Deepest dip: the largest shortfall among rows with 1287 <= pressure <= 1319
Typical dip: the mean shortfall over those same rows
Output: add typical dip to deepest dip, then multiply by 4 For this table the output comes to 59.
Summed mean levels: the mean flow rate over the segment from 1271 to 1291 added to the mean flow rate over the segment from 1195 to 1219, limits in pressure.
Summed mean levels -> 47.1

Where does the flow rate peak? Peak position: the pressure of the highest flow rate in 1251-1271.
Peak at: 1253.0 kPa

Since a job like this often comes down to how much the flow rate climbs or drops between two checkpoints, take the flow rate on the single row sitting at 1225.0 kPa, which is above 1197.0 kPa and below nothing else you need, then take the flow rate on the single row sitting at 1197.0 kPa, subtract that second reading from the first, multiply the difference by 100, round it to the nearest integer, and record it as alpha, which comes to -10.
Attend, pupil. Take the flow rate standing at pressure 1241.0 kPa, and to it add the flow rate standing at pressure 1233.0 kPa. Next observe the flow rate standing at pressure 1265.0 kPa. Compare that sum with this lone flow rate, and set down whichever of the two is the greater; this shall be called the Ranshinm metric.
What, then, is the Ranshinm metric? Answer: 44.8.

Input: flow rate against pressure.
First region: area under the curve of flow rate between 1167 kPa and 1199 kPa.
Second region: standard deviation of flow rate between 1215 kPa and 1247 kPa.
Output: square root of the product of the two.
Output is 24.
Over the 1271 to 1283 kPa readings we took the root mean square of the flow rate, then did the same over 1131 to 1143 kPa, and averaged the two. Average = 24.0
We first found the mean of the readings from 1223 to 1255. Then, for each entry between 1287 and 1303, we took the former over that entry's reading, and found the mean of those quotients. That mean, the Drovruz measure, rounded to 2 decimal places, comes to 1.52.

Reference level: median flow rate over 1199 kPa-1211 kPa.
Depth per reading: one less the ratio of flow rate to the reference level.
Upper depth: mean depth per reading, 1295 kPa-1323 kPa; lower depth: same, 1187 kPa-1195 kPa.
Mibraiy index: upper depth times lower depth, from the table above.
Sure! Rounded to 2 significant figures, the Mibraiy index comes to 0.015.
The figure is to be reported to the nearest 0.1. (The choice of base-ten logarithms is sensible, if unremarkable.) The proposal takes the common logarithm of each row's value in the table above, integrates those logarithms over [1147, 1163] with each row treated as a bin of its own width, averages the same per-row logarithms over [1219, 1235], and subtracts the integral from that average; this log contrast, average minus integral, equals -20.2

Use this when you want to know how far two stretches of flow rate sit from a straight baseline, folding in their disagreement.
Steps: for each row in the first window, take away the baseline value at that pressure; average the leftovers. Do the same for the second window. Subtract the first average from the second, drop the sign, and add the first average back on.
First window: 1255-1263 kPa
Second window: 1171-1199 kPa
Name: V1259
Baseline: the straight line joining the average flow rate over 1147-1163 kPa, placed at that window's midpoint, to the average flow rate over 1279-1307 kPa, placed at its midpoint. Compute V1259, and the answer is 6.3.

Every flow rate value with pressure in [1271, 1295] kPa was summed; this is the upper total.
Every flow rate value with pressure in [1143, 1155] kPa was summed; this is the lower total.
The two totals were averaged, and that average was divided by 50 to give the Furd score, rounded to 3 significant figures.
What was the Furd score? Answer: 2.02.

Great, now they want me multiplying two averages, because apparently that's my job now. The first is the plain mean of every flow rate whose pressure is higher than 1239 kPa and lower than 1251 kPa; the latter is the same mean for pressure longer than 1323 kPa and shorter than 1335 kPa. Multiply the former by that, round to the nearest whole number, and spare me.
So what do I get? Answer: 493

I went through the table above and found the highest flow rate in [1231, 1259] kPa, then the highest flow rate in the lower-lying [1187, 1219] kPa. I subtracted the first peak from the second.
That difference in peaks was 0.5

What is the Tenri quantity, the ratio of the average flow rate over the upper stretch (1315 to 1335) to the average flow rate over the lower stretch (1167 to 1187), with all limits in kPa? 1.10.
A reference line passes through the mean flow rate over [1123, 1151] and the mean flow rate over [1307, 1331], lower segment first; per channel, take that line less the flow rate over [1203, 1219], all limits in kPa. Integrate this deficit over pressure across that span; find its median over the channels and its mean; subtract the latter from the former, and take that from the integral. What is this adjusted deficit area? -17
